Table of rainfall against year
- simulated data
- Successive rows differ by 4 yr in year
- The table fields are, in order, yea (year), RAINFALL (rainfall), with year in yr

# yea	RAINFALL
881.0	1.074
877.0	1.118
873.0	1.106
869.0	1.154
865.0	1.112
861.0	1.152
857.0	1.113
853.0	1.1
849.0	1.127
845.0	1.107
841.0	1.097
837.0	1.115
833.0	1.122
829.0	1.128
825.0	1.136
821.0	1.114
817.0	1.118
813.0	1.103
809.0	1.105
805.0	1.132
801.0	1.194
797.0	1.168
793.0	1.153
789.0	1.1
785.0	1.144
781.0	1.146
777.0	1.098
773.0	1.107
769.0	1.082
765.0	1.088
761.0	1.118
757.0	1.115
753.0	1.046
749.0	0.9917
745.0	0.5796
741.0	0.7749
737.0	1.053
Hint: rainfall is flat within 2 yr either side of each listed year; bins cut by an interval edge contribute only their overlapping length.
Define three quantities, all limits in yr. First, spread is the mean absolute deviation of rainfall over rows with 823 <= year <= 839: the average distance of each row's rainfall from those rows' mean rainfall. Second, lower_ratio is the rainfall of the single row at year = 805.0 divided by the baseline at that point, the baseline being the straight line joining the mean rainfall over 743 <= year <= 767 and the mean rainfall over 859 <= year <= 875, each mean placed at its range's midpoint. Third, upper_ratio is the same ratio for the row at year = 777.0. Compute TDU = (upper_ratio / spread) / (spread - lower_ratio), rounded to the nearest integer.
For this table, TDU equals -150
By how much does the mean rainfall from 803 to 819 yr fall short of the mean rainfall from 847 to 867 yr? 0.01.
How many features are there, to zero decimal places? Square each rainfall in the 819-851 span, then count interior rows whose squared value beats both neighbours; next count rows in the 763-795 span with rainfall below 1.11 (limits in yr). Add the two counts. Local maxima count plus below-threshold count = 6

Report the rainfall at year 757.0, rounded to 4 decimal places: 1.1150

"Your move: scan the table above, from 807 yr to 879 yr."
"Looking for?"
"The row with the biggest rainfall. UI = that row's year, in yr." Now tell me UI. 869.0 yr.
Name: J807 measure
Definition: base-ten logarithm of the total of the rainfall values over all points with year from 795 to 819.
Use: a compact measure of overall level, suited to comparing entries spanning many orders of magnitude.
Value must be 0.834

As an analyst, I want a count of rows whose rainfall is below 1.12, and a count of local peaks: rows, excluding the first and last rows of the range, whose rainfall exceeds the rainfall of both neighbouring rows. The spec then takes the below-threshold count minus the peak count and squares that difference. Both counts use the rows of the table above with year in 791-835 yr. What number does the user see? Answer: 1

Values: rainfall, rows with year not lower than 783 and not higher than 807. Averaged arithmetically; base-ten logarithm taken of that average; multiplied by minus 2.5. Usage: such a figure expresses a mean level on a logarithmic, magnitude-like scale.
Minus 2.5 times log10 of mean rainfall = -0.150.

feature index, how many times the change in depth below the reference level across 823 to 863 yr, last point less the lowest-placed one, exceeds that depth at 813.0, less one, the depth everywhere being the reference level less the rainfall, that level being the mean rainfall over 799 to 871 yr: -1.8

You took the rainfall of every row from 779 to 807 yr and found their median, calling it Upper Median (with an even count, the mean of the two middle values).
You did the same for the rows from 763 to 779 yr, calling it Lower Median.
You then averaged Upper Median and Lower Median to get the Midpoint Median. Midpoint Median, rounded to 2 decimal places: 1.12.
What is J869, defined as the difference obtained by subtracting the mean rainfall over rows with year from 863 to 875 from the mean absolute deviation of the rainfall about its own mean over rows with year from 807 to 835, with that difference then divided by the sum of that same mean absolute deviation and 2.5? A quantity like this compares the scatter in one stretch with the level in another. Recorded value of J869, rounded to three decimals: -0.444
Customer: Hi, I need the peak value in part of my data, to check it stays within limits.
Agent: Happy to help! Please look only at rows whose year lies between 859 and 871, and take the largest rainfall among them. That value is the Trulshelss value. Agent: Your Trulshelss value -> 1.154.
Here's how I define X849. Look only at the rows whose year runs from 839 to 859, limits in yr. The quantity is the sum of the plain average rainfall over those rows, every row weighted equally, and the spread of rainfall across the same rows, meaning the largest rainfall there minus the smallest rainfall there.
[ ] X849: 1.14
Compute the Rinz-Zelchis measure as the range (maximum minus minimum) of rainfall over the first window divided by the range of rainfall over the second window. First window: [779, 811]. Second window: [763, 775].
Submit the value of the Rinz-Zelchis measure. 3.8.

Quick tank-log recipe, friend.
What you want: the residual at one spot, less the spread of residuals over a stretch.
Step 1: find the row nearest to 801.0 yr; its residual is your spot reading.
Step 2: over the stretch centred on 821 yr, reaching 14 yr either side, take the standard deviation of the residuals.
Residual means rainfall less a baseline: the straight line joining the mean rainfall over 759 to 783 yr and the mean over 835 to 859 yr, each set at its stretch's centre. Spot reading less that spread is 0.075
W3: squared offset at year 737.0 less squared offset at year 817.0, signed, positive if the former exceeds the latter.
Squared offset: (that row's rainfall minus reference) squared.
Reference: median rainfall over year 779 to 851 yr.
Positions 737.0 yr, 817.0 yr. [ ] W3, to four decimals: 0.0051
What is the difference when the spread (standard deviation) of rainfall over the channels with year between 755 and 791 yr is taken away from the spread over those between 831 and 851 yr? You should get -0.011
